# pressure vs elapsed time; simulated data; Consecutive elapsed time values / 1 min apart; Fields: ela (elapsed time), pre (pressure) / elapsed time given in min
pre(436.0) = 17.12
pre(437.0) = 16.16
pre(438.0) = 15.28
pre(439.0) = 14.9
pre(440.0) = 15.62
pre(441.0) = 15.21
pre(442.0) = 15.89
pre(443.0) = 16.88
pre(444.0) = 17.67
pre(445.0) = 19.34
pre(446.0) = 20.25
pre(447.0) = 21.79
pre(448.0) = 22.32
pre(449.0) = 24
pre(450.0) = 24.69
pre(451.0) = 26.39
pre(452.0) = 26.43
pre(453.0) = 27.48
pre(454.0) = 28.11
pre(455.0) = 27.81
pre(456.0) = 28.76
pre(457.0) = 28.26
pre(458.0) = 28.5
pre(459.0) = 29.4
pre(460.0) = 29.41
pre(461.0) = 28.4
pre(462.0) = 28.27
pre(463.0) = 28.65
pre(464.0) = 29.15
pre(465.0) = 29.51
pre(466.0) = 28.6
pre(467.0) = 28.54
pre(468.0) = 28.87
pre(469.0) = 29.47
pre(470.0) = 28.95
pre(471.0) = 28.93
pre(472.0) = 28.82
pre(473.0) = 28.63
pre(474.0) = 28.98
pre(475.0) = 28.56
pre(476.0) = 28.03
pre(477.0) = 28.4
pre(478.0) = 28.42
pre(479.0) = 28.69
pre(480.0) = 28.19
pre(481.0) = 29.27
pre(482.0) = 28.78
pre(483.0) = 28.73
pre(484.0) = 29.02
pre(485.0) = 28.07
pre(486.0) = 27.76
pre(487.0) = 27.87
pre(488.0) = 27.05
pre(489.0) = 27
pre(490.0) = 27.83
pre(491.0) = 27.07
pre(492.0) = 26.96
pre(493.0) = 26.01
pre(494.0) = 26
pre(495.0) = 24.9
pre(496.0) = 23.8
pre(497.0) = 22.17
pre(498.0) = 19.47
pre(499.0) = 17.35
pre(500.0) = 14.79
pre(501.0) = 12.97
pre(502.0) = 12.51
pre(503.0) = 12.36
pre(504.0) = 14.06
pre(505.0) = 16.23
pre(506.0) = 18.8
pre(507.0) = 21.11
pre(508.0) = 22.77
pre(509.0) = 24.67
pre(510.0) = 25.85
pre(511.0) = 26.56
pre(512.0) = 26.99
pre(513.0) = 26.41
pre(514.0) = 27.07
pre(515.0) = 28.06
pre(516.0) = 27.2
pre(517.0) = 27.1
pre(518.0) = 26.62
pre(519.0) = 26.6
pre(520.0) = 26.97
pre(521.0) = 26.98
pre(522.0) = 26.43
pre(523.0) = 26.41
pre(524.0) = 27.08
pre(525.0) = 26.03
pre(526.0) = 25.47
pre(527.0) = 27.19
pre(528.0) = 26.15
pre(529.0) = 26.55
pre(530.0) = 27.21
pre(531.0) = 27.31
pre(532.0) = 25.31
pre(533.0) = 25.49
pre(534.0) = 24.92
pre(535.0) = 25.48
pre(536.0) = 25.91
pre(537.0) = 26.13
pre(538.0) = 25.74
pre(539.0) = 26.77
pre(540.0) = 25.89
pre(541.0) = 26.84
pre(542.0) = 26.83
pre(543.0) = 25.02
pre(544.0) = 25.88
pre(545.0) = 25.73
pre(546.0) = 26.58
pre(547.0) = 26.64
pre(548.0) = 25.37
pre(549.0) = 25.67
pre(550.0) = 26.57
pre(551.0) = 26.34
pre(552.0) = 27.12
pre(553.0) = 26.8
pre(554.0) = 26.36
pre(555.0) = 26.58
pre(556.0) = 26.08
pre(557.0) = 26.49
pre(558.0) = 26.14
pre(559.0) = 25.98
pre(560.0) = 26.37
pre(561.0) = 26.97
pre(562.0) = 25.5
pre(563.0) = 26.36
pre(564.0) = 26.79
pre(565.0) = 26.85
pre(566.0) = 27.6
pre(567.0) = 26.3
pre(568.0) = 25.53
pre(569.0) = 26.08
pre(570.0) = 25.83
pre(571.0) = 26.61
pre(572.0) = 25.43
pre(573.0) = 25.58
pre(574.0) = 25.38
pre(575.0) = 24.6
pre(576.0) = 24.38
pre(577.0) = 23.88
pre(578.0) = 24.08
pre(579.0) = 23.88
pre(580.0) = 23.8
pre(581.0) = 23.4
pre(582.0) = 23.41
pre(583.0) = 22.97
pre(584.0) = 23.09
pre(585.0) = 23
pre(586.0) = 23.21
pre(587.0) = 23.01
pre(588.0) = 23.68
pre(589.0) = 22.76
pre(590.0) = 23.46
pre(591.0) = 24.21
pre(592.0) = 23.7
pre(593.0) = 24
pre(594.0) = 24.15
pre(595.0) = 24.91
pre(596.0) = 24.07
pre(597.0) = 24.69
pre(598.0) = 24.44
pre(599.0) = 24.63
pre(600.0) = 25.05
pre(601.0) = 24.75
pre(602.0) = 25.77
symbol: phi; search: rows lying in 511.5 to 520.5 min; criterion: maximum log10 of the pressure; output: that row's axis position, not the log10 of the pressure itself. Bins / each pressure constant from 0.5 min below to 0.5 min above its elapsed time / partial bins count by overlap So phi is 515.0 min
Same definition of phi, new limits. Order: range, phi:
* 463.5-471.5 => 465.0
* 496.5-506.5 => 497.0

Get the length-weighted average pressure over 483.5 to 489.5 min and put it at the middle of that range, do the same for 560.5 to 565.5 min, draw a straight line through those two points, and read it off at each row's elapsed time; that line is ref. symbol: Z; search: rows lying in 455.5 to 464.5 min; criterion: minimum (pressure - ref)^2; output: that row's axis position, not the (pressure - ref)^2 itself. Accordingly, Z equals 457.0 min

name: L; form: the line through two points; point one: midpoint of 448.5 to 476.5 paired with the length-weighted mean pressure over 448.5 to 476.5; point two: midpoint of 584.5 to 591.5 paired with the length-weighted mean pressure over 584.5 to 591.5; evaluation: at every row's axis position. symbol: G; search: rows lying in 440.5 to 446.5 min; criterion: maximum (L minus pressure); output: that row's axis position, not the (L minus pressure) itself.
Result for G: 441.0 min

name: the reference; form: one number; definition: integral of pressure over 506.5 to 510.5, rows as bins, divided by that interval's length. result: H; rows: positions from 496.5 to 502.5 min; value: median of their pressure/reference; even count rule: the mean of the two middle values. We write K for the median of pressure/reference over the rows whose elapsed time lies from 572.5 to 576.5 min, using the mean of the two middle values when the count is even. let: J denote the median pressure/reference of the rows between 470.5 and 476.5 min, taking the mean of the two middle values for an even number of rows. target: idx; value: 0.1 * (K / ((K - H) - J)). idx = -0.13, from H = 0.68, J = 1.22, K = 1.06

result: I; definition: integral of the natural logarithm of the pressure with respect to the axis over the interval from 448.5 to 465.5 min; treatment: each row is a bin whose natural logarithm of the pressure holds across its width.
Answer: 56.5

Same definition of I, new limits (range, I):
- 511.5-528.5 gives 55.9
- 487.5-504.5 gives 51.3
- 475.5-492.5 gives 56.7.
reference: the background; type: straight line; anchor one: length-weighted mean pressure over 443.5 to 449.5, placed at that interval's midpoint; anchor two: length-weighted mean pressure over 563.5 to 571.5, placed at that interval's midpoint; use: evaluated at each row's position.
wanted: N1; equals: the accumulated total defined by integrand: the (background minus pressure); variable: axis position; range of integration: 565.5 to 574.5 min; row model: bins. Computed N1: 5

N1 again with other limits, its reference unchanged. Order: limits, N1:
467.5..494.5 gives -153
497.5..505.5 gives 68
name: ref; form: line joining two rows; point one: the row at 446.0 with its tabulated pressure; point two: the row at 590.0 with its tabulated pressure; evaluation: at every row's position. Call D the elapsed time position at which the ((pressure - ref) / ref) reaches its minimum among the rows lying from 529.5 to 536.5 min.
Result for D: 534.0 min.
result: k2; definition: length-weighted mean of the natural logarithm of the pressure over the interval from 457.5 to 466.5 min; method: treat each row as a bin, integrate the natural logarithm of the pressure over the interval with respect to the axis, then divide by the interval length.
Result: 3.36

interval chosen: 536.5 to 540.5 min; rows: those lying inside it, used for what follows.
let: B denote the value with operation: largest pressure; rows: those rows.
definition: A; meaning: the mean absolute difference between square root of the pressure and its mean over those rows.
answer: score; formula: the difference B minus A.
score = 27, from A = 0.031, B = 26.77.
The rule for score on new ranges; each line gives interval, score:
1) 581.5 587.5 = 23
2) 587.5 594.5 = 24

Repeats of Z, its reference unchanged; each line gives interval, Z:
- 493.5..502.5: 494.0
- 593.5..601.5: 600.0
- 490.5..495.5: 491.0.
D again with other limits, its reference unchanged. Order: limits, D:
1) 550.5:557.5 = 556.0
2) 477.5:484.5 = 480.0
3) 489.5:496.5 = 496.0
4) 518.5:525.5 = 525.0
